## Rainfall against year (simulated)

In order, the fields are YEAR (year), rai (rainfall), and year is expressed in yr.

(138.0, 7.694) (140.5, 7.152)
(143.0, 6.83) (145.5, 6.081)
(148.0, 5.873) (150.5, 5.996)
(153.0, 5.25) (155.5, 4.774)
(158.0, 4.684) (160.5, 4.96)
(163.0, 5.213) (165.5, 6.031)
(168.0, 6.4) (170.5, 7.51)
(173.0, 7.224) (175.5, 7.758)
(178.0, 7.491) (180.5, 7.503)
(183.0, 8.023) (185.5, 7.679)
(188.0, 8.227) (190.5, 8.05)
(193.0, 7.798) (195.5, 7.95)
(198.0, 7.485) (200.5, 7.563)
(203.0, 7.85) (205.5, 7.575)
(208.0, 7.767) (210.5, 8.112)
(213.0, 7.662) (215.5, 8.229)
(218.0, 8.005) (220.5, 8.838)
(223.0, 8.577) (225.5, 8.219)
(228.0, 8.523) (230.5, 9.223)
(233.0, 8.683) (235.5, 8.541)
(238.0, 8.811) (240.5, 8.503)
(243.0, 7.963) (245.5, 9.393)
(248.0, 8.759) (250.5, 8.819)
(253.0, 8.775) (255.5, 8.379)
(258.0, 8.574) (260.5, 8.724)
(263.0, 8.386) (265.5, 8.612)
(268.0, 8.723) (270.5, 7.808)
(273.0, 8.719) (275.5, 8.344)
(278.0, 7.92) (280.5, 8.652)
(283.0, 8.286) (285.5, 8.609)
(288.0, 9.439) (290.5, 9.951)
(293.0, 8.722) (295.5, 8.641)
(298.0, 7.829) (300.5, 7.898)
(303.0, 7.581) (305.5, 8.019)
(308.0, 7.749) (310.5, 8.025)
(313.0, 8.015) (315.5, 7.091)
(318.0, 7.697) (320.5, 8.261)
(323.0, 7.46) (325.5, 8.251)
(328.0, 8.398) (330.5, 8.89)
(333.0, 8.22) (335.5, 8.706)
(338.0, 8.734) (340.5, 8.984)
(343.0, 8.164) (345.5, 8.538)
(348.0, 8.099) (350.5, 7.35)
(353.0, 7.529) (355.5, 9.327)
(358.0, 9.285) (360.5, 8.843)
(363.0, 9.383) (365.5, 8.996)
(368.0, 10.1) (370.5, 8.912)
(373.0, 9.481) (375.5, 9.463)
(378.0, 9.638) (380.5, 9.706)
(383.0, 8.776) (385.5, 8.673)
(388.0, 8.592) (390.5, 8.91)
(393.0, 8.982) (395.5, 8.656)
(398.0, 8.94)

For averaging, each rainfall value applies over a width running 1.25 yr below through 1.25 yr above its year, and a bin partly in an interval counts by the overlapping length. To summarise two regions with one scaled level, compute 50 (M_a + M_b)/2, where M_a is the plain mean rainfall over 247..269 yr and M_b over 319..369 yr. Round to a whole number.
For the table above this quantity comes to 430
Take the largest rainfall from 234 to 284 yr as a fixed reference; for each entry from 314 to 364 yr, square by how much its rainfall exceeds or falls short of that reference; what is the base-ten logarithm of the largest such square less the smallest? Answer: 0.72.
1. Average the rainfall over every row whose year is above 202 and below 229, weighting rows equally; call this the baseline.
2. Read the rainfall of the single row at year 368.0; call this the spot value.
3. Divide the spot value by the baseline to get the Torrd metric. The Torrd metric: 1.24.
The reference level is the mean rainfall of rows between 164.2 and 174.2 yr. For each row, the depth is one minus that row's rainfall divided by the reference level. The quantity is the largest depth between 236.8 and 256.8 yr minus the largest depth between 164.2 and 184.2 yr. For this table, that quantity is -0.28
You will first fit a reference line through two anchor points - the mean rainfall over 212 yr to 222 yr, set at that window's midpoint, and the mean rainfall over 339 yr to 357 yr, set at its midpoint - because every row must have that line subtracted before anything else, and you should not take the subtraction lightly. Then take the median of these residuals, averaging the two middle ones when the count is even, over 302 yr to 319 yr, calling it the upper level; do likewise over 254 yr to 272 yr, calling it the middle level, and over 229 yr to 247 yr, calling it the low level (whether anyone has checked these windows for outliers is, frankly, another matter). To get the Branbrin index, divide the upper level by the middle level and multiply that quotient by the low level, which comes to -0.7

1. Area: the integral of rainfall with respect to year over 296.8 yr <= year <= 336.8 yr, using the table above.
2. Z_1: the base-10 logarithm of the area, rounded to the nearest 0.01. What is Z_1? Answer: 2.51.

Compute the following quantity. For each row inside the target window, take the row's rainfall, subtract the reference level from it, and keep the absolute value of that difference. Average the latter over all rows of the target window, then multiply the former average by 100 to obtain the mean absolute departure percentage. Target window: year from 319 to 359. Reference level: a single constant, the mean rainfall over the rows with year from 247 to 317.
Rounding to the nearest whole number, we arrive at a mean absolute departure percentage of 47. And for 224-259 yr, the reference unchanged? 35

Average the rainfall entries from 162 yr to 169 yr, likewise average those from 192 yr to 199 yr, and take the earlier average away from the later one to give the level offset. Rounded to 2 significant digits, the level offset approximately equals 1.9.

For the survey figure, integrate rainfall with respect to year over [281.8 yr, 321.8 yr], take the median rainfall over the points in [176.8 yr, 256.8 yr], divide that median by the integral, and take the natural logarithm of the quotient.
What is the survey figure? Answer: -3.7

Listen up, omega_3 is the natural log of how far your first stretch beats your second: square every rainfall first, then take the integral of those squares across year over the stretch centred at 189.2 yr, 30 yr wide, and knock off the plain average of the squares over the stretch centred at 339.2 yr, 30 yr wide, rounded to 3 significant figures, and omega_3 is 7.47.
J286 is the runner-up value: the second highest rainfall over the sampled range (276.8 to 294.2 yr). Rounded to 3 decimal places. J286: 9.439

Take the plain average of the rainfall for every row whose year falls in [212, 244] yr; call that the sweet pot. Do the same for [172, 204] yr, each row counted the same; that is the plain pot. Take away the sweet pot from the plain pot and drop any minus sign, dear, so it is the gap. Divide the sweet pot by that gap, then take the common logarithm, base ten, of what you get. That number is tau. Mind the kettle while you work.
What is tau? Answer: 1.1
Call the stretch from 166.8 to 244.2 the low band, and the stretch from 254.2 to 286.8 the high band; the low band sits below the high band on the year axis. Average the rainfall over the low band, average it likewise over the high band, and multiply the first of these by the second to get 67.5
